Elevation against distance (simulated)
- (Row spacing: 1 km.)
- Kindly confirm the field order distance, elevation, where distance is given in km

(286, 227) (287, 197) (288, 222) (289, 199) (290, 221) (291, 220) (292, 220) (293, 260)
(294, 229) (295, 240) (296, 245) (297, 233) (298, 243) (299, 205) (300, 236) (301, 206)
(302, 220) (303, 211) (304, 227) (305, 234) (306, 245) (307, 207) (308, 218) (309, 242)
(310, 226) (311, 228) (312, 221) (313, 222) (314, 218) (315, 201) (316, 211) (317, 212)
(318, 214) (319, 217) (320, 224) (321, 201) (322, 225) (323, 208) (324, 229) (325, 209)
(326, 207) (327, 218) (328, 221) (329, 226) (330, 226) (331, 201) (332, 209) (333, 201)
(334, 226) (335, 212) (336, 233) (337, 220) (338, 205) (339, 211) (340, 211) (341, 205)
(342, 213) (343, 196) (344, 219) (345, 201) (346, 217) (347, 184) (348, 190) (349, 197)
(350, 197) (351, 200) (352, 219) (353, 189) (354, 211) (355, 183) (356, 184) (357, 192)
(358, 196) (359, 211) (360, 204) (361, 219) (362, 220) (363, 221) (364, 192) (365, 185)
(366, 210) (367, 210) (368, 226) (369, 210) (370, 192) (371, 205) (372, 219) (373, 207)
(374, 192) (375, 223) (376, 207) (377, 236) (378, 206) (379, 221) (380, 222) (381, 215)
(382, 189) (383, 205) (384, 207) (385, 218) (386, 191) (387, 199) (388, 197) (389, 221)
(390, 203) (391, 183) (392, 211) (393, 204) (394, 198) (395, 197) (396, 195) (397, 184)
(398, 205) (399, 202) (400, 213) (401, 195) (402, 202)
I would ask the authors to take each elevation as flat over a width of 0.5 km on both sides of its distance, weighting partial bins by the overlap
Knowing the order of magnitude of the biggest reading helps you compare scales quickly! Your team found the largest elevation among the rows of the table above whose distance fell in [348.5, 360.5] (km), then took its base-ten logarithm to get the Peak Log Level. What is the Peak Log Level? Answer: 2.34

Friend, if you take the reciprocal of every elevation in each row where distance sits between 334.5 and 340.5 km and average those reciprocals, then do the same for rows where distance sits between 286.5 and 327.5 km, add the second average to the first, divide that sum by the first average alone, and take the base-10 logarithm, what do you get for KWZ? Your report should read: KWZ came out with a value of 0.296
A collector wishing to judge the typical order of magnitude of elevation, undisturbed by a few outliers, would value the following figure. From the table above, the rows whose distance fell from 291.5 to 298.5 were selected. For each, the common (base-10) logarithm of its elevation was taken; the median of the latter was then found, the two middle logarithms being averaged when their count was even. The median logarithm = 2.380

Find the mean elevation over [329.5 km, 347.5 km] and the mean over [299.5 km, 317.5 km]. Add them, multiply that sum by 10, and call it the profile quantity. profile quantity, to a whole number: 4319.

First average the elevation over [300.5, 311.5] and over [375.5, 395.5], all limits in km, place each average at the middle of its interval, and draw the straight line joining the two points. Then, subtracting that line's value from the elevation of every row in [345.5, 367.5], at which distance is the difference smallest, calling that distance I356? 347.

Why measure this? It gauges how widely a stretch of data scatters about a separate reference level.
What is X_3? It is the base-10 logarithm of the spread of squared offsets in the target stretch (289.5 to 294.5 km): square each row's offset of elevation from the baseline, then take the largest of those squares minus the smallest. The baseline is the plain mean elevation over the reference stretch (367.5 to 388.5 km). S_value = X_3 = 3.4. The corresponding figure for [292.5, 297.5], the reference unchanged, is 3.3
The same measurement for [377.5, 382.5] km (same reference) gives 2.6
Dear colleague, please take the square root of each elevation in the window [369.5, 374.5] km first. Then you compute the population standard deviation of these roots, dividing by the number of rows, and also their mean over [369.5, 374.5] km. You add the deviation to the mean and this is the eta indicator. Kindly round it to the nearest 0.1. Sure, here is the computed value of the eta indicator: 14.6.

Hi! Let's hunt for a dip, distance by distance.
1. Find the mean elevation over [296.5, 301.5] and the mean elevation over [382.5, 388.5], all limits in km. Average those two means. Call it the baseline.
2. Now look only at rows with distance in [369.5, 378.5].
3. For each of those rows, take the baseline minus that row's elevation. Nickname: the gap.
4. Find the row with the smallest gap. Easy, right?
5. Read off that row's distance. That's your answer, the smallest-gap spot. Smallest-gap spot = 377 km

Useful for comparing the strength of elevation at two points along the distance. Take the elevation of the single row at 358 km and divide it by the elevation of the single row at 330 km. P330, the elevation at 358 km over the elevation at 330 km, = 0.87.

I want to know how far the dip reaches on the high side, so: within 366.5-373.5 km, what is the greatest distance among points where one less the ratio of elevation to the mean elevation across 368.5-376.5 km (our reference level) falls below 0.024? 373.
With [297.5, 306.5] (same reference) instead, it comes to 306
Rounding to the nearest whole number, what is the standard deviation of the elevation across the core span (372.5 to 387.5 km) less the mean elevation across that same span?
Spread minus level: -196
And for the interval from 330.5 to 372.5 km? -193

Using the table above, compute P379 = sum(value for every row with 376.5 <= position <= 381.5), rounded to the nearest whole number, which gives 1100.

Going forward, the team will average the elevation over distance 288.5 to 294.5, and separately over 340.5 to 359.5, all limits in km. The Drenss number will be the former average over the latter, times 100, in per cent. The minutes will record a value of 112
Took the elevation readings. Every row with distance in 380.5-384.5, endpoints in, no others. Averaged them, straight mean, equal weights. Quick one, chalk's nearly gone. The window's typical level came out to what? 204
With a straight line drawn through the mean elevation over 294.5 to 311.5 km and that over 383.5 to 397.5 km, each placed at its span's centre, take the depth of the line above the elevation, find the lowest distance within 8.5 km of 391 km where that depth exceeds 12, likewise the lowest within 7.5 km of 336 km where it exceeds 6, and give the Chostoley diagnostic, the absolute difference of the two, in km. 60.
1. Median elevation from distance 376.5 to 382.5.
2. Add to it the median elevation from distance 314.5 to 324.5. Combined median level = 431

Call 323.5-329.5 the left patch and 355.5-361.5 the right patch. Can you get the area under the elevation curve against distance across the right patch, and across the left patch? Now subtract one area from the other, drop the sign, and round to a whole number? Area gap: 104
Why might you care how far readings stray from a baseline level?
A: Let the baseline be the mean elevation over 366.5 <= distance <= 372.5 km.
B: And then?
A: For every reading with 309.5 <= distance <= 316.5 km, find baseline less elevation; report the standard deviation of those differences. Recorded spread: 9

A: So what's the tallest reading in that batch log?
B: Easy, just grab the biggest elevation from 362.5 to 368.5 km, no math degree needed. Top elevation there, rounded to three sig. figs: 226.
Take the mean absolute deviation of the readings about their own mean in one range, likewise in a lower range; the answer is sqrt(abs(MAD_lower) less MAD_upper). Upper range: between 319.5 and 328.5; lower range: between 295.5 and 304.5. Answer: 2.1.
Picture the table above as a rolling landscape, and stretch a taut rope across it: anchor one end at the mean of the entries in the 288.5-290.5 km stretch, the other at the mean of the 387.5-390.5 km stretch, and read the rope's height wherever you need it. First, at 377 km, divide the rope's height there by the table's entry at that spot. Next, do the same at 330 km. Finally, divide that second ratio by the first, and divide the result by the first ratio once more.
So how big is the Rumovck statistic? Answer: 1.20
